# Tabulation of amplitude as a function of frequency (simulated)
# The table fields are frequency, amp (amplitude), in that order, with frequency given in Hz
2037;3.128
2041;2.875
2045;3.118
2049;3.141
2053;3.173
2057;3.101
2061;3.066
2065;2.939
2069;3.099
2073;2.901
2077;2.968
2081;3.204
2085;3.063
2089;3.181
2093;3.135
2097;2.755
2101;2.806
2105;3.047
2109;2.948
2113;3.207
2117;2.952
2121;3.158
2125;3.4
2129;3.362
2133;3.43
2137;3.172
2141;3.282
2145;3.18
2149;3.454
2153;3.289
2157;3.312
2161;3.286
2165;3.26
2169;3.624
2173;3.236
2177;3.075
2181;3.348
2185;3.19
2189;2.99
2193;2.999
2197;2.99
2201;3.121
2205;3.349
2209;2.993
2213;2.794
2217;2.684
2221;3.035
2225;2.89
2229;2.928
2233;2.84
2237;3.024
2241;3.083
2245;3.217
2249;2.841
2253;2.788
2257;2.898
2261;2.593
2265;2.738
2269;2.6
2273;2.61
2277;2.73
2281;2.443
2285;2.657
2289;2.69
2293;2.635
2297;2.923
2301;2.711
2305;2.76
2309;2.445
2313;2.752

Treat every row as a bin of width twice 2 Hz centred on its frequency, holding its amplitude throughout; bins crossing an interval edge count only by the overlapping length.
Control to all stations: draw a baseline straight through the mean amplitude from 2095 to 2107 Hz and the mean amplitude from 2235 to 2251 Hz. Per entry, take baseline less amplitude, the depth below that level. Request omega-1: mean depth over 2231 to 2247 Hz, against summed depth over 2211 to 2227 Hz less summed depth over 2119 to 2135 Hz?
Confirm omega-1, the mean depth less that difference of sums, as -2.4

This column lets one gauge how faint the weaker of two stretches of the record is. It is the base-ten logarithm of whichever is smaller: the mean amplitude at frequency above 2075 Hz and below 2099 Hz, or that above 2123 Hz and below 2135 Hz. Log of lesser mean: 0.484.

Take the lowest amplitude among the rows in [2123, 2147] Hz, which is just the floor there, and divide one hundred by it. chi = 32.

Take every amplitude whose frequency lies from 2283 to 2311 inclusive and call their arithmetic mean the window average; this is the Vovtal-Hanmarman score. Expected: 2.69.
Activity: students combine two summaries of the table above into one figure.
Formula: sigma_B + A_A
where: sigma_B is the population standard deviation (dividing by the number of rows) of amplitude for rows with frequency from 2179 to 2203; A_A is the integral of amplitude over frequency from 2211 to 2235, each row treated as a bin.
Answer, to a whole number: 69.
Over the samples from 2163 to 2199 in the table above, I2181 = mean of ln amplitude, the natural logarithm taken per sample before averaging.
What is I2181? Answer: 1.16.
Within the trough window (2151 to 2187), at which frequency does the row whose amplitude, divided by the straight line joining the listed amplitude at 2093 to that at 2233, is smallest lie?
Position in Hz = 2177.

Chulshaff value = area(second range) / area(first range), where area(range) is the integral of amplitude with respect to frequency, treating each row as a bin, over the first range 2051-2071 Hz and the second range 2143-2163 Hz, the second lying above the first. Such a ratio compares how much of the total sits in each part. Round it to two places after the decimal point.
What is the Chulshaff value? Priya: 1.07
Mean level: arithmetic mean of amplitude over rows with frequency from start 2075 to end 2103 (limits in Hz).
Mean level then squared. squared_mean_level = 9.1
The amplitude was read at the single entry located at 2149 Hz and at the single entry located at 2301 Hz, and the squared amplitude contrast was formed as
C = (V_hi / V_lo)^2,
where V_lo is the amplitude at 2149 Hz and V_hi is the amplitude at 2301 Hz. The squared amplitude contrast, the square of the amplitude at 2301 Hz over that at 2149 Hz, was 0.62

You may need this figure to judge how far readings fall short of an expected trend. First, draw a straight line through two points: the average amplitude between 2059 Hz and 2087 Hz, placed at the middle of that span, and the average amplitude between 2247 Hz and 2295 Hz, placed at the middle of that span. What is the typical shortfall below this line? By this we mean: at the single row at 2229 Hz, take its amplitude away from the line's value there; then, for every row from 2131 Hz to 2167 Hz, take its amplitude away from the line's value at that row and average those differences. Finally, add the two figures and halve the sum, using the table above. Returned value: -0.28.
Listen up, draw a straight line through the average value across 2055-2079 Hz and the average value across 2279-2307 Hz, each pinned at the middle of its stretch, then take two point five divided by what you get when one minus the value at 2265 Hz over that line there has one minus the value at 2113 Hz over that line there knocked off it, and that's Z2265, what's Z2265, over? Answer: 29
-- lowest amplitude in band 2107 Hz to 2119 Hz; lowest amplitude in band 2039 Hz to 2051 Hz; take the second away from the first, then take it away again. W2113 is -2.8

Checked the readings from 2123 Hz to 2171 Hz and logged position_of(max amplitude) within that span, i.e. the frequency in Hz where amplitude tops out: 2169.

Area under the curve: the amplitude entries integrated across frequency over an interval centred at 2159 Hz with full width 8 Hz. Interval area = 26.4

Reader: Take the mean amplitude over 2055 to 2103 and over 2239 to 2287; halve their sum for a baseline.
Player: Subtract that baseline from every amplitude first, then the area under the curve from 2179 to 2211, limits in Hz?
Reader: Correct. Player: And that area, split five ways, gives 1.5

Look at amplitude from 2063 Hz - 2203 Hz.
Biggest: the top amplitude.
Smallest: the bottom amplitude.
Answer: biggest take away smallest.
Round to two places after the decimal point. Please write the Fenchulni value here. 0.87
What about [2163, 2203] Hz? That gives 0.63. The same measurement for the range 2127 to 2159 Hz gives 0.28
